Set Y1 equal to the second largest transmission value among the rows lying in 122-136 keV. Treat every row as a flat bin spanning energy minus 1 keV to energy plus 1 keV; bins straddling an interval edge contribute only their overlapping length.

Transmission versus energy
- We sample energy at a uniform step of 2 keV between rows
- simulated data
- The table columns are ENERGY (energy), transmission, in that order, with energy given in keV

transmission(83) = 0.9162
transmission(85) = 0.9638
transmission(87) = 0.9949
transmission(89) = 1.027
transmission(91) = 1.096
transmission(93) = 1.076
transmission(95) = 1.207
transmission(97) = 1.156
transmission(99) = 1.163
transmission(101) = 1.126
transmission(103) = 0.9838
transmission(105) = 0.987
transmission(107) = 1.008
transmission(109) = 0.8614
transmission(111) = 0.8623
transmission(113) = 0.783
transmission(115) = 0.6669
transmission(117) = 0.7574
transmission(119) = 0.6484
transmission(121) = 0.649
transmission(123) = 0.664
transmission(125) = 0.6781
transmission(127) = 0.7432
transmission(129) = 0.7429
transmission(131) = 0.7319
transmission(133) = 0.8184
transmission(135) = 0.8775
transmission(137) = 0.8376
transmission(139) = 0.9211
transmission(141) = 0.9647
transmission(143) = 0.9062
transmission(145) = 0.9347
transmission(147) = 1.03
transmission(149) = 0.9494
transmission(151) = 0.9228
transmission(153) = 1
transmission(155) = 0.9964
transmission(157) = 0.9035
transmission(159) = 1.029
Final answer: 0.8184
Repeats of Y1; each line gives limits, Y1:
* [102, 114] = 0.987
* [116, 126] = 0.6781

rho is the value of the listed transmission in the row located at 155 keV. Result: 0.9964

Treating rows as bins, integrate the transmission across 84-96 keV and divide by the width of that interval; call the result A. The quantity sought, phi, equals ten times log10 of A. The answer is 0.3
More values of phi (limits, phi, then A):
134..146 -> -0.4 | 0.9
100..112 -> -0.1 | 1.0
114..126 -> -1.7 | 0.7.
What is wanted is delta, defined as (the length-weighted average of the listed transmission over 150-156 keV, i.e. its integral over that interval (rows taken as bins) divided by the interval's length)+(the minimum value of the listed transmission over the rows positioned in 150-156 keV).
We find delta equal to 1.90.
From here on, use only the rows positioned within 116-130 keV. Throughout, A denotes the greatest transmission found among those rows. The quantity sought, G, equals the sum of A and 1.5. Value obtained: 2.26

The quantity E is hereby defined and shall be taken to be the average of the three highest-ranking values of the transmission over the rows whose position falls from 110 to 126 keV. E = 0.8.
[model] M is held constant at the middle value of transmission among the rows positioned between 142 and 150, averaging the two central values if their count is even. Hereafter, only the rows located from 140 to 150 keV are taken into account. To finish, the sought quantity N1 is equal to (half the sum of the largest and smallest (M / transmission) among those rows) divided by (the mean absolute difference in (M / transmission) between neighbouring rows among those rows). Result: 15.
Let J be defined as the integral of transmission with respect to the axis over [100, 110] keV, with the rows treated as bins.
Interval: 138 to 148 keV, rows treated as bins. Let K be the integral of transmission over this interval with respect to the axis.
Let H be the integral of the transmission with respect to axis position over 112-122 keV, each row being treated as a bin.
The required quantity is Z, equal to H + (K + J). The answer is 26.5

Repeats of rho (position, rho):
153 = 1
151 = 0.9228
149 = 0.9494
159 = 1.029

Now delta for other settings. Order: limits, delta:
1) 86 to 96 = 2.08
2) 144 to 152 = 1.88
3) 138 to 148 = 1.86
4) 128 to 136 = 1.52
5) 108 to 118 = 1.45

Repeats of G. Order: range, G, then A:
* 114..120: 2.26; 0.7574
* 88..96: 2.71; 1.207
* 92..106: 2.71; 1.207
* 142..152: 2.53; 1.03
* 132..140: 2.42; 0.9211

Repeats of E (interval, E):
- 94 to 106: 1.2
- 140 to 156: 1.0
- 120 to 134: 0.8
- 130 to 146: 0.9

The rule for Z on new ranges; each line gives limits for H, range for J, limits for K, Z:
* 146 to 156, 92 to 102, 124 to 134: 28.7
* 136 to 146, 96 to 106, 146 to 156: 29.8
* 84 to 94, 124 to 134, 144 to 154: 27.4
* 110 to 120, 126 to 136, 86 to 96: 26.1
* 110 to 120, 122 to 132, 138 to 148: 24.1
